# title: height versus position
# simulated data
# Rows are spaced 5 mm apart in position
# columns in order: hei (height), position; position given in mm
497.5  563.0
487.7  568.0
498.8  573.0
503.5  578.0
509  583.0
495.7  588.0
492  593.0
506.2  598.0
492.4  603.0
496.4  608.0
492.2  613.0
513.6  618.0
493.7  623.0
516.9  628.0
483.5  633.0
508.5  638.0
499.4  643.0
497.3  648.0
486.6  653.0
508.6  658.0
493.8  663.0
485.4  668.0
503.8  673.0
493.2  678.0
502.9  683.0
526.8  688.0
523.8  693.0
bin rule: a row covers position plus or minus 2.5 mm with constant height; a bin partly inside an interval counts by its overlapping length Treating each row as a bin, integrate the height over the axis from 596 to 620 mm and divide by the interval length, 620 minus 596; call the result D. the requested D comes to 500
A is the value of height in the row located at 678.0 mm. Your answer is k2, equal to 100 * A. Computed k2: 49320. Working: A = 493.2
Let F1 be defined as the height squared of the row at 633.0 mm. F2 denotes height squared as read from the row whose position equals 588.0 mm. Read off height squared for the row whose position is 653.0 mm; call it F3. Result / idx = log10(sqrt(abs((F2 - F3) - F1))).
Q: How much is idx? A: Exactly 2.68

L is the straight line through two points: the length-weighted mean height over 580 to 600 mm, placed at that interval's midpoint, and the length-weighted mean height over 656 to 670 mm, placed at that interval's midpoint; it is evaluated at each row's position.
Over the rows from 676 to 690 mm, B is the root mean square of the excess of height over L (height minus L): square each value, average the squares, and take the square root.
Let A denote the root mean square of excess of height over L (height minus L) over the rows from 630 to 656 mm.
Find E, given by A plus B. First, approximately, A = 9.3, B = 19.4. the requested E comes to 28.7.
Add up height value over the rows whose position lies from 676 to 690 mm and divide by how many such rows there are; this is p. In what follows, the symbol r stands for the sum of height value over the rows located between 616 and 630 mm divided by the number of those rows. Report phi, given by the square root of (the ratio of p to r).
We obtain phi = 1.00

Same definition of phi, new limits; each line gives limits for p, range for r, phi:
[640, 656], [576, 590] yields 0.99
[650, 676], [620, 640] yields 0.99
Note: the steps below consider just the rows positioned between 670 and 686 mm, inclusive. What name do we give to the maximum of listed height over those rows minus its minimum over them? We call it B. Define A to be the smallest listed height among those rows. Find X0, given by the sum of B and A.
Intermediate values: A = 493.2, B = 11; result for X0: 504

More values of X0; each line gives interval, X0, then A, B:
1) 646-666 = 509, 486.6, 22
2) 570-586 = 509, 498.8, 10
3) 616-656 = 517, 483.5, 33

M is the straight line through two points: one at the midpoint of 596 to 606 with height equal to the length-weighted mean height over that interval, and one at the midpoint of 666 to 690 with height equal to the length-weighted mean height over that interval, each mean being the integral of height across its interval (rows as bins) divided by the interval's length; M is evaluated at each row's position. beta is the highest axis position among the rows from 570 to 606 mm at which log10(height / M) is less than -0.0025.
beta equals 603.0 mm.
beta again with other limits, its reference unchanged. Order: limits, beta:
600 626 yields 623.0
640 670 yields 668.0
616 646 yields 633.0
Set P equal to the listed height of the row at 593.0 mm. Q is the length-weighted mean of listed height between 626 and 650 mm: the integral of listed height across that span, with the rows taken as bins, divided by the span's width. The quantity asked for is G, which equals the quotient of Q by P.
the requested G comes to 1.02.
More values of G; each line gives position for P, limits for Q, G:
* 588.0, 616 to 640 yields 1.01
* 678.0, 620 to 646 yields 1.01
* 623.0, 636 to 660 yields 1.01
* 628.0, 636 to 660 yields 0.97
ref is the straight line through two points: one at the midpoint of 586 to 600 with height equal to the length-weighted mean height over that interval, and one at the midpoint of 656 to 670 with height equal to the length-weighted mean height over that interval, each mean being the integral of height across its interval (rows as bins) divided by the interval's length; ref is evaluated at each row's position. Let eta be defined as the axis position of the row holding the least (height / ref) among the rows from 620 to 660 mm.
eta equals 633.0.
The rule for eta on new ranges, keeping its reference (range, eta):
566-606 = 568.0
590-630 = 593.0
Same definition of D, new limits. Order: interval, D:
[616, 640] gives 503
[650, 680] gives 495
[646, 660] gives 497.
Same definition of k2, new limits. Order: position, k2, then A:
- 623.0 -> 49370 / 493.7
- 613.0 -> 49220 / 492.2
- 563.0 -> 49750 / 497.5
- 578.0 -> 50350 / 503.5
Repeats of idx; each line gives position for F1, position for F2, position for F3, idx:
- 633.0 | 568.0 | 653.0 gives 2.68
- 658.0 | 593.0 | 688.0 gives 2.73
